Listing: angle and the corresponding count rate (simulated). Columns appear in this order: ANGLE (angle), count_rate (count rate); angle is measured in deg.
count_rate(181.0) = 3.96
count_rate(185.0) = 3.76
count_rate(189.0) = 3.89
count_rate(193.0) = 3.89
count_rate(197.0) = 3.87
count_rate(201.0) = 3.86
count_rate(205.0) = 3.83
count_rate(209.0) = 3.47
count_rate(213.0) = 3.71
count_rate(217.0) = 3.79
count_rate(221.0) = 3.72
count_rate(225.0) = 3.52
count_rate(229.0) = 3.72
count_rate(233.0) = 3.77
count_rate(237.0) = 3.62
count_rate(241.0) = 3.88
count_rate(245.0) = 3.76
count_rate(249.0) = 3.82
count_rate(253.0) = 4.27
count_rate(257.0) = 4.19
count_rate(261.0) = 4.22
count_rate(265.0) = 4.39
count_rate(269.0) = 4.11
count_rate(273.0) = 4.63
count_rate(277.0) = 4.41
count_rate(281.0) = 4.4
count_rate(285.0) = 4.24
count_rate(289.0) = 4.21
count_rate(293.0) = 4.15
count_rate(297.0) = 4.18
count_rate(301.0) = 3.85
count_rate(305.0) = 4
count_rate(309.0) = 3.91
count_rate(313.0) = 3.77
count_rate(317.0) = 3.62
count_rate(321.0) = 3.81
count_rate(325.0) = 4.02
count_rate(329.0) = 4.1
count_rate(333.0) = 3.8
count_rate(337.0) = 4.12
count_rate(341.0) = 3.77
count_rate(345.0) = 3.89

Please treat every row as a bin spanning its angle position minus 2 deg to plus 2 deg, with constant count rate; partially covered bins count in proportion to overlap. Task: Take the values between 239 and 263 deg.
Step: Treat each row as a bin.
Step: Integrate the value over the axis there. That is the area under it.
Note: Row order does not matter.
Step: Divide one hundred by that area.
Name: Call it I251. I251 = 1.0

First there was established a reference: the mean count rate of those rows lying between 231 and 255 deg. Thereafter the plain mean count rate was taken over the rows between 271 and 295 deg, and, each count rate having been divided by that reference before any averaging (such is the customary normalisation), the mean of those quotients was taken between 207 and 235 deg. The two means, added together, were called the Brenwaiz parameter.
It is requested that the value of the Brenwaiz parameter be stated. 5.29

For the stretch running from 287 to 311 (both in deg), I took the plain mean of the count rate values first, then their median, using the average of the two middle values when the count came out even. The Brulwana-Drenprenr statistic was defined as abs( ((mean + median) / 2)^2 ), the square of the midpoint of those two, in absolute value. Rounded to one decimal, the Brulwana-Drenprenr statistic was 16.5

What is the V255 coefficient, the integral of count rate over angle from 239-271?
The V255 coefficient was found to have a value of 131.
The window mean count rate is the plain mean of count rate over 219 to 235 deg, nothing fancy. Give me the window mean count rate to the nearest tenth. 3.7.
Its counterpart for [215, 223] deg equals 3.8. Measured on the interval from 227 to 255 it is 3.8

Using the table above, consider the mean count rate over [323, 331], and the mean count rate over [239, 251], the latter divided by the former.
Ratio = 0.94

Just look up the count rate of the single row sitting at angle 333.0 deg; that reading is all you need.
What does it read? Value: 3.8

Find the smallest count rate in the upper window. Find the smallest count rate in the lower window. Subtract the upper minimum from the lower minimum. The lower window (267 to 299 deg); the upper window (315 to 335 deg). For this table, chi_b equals 0.5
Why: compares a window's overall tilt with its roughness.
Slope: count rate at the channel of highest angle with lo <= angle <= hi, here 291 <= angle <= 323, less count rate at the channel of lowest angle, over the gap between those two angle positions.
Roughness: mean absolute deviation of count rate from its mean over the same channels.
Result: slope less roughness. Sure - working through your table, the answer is -0.161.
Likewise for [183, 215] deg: -0.106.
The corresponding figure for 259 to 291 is -0.132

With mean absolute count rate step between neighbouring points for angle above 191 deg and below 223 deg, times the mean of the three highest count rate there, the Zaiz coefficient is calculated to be 0.45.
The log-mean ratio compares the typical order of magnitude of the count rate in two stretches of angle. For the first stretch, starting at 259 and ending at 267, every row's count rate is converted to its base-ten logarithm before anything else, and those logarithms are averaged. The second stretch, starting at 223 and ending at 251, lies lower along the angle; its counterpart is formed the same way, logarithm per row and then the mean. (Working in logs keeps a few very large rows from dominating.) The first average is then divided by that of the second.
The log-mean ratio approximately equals 1.11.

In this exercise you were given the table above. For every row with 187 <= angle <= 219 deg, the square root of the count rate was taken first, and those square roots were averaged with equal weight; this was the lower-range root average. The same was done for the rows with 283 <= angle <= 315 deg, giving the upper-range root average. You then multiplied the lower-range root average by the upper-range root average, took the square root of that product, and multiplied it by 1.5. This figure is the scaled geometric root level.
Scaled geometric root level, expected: 2.97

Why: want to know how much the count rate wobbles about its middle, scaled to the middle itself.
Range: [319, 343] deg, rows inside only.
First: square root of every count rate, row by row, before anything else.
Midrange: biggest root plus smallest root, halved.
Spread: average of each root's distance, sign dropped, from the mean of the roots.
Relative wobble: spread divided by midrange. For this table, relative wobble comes 0.0182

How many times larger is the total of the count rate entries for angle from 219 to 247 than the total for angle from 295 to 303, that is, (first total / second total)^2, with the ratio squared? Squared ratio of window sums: 10.5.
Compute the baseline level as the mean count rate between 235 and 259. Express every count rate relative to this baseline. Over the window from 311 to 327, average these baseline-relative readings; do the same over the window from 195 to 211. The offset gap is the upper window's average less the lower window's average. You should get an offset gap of 0.05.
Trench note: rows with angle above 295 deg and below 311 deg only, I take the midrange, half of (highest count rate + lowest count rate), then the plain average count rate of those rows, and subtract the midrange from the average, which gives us -0.03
